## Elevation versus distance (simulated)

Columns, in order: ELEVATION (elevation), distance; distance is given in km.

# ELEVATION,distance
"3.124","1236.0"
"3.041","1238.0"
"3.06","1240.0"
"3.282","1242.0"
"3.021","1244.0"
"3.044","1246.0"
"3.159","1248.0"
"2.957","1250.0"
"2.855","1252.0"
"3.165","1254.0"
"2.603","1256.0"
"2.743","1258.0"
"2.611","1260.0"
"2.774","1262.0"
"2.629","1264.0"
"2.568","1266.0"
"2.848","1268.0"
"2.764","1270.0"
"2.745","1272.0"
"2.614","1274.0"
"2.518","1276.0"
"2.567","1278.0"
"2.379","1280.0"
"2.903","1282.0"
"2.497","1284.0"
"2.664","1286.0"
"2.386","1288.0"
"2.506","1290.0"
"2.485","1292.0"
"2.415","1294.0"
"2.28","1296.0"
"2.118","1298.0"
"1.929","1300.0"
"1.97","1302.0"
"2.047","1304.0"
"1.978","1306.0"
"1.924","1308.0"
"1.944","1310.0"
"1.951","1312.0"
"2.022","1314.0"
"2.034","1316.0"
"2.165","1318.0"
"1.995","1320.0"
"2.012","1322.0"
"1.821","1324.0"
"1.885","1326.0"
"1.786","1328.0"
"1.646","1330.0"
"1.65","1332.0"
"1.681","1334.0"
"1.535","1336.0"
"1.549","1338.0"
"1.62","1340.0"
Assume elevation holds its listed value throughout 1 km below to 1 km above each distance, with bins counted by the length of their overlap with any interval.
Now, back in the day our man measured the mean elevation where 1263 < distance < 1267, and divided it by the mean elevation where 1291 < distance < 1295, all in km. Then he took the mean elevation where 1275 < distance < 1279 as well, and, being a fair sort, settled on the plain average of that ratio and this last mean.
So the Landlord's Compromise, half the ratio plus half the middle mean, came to 1.80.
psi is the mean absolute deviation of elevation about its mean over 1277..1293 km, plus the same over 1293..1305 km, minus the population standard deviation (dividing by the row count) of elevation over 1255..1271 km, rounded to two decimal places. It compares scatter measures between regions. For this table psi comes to 0.17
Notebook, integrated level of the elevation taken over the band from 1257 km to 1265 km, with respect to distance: 22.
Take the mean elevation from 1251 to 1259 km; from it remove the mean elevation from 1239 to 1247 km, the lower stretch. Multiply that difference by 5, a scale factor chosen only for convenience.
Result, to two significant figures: -1.3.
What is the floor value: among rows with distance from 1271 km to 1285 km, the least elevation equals 2.379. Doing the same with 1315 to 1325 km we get 1.821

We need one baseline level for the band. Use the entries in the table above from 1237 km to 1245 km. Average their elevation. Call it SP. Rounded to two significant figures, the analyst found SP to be 3.1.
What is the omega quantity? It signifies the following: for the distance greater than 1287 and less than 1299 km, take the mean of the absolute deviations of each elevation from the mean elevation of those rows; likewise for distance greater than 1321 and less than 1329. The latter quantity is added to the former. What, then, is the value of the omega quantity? 0.18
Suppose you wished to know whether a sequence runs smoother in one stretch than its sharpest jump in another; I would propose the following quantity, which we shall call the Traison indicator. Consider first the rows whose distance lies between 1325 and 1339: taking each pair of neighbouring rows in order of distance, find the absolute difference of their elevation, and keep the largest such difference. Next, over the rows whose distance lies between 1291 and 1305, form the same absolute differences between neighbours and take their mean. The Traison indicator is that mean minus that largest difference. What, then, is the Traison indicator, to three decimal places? -0.034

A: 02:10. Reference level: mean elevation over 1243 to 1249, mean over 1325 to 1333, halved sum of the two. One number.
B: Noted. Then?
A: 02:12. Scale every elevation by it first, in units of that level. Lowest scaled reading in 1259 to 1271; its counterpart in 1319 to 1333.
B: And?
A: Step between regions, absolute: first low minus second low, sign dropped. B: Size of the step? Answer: 0.38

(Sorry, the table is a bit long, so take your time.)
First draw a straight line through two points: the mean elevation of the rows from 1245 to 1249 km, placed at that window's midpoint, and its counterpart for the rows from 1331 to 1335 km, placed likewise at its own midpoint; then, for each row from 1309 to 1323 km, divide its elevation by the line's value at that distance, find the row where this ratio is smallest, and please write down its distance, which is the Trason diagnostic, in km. 1310.0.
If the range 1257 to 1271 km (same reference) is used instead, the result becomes 1260.0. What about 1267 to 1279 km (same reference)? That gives 1276.0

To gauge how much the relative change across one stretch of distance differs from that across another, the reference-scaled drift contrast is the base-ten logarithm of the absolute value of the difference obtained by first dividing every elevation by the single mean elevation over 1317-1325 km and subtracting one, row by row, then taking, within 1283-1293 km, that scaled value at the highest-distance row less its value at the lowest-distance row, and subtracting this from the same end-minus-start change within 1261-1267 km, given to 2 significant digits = -1.0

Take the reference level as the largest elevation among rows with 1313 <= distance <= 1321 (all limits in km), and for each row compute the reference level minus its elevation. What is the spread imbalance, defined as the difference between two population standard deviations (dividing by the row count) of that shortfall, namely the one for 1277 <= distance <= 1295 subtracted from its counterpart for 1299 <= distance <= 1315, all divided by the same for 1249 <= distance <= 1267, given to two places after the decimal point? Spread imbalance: -0.62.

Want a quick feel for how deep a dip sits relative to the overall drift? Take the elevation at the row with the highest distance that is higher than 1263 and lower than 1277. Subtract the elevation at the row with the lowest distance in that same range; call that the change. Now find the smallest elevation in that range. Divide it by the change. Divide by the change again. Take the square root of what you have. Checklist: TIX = 14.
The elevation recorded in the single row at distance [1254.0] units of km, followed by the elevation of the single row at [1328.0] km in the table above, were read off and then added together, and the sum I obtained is 5.0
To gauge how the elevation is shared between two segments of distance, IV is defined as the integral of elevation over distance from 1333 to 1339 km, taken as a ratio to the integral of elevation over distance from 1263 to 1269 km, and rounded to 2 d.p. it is 0.59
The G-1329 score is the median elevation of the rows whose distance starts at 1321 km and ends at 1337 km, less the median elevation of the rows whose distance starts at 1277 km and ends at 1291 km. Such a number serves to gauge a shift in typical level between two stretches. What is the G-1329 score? -0.77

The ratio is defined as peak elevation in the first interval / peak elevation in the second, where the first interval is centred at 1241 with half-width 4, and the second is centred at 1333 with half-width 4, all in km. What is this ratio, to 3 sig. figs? 1.95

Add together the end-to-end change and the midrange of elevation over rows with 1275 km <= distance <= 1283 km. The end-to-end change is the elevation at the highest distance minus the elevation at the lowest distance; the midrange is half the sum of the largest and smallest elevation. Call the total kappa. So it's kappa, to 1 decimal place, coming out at 3.0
